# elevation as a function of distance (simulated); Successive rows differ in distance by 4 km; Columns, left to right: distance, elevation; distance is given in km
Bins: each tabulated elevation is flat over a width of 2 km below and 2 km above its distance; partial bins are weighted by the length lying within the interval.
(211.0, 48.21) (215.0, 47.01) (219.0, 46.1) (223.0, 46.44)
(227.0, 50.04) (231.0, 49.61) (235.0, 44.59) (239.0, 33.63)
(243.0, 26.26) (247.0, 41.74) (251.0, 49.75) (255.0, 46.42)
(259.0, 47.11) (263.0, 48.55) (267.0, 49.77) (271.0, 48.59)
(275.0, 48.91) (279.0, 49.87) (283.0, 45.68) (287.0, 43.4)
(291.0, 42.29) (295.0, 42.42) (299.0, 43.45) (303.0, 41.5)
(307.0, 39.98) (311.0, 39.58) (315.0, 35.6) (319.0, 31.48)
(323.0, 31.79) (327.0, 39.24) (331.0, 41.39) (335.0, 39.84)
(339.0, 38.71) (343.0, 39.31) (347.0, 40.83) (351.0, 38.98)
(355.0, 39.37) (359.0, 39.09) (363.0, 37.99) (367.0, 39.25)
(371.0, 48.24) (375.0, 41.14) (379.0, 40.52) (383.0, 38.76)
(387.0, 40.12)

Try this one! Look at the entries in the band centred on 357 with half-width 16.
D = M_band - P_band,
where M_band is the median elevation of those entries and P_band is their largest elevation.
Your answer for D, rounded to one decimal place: -9.0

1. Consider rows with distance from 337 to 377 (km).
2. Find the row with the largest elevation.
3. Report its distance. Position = 371.0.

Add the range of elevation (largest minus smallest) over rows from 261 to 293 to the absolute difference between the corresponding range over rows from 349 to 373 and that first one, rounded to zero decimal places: 10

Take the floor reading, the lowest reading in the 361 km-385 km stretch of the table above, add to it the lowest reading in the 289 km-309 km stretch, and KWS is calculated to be 78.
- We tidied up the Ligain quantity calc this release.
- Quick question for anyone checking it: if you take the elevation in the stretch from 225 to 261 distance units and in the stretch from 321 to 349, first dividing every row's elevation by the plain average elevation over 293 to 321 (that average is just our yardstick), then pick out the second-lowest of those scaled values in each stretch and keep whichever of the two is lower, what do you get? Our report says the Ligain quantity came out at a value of 0.86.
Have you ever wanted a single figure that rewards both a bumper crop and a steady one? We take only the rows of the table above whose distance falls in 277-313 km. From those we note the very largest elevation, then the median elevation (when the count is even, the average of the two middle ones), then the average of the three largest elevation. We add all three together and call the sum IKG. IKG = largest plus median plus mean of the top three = 139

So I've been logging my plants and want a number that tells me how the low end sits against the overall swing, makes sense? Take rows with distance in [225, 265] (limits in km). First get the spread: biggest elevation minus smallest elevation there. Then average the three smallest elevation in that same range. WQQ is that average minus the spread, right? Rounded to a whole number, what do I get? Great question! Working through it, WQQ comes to 10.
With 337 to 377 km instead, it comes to 28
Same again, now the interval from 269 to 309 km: 31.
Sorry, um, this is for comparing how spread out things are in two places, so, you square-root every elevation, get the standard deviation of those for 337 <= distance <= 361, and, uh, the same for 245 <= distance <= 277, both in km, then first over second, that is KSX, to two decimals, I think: 0.30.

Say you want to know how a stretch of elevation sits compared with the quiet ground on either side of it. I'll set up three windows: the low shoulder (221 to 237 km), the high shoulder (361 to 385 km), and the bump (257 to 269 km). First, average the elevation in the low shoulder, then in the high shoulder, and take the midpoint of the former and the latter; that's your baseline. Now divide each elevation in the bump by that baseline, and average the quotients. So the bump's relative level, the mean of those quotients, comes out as 1.09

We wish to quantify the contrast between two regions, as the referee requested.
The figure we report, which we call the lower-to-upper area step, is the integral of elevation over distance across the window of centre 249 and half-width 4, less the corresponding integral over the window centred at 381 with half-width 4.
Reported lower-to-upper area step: 49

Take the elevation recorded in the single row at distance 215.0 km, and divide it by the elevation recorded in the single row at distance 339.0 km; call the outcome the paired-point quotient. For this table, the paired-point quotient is 1.2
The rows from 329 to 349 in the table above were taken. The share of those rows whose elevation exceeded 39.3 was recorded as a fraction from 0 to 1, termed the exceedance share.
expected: 0.80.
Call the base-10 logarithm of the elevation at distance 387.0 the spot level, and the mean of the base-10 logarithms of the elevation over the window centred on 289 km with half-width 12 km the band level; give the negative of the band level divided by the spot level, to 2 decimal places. -1.03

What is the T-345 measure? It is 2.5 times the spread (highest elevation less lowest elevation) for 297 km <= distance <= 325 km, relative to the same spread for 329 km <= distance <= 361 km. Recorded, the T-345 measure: 11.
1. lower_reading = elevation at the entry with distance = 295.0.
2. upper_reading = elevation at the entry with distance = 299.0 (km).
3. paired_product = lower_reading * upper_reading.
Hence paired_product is 1843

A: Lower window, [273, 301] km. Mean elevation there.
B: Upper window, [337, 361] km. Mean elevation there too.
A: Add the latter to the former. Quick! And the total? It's 85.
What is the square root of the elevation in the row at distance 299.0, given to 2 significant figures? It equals 6.6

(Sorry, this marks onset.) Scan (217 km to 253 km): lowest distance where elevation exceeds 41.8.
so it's 219.0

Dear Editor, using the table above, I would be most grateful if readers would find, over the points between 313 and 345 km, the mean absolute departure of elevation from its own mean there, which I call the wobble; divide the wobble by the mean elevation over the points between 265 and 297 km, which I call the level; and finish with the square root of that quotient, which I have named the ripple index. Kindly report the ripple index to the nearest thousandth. 0.261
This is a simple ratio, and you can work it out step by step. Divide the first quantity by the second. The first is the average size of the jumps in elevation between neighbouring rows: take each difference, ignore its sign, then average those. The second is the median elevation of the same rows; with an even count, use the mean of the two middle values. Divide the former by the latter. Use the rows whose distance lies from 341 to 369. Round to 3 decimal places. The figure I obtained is 0.027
